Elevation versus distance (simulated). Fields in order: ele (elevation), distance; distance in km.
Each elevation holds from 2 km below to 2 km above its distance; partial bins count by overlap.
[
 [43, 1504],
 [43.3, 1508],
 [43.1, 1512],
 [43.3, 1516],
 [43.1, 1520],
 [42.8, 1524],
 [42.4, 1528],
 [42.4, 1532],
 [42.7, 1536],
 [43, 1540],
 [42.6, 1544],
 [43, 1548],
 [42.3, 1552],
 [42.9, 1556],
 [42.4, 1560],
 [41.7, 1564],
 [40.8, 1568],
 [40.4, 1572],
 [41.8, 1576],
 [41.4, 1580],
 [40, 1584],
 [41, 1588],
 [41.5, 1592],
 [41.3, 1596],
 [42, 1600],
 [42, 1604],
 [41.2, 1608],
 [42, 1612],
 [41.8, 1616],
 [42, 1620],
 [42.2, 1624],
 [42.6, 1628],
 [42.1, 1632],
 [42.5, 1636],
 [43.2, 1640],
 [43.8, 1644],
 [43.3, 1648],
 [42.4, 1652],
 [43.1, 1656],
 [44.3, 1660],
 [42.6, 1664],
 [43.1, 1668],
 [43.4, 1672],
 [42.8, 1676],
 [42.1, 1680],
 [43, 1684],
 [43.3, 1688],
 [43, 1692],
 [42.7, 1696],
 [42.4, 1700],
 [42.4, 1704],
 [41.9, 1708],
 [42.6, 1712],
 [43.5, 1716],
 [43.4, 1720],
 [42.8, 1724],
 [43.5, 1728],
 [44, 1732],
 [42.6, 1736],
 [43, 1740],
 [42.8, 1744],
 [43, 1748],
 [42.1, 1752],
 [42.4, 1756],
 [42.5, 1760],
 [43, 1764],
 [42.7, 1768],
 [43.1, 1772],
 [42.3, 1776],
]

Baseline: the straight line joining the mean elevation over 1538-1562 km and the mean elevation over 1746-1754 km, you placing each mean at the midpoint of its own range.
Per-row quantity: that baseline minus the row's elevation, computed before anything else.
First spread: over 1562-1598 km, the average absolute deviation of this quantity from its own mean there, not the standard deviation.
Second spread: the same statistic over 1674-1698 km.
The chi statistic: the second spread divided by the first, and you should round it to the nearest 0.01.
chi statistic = 0.58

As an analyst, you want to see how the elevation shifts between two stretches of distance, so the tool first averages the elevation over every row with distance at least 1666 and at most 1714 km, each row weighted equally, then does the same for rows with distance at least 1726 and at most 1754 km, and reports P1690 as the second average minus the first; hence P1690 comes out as 0.3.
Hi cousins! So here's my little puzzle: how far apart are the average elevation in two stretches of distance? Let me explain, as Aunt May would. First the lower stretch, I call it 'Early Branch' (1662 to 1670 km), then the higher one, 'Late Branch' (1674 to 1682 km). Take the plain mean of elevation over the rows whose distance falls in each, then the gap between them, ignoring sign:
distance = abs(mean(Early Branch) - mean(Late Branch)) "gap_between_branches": 0.40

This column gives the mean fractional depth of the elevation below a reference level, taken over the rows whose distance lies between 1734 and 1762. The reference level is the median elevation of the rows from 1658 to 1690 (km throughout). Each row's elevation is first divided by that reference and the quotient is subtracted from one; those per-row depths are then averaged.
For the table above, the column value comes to 0.010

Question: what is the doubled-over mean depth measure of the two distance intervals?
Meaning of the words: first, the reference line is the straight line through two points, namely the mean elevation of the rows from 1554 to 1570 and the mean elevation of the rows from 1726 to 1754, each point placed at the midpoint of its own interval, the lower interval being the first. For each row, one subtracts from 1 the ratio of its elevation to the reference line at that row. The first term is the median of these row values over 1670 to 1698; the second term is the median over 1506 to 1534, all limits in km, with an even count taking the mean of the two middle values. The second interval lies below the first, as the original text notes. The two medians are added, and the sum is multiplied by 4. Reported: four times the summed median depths -0.16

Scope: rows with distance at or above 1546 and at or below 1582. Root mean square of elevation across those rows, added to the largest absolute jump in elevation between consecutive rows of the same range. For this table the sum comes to 43.3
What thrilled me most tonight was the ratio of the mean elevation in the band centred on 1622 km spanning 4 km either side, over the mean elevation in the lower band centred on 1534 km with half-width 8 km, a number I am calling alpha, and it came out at 0.99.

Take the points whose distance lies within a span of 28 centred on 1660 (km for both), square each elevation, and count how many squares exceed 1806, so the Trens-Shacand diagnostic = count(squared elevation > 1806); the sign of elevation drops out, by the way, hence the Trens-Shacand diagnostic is 6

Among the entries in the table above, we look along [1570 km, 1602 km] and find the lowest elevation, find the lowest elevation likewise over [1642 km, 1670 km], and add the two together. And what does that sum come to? 82.4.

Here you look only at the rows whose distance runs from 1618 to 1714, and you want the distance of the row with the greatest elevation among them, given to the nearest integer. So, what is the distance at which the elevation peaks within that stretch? 1660 km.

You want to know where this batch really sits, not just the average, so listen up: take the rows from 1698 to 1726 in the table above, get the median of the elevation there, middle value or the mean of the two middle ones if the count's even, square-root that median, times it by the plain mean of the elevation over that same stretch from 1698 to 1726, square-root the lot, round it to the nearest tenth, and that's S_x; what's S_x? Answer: 16.7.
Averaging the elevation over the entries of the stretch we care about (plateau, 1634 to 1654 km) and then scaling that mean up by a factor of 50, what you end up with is 2152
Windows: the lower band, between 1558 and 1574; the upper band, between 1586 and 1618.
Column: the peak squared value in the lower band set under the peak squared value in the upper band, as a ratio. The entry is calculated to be 0.98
